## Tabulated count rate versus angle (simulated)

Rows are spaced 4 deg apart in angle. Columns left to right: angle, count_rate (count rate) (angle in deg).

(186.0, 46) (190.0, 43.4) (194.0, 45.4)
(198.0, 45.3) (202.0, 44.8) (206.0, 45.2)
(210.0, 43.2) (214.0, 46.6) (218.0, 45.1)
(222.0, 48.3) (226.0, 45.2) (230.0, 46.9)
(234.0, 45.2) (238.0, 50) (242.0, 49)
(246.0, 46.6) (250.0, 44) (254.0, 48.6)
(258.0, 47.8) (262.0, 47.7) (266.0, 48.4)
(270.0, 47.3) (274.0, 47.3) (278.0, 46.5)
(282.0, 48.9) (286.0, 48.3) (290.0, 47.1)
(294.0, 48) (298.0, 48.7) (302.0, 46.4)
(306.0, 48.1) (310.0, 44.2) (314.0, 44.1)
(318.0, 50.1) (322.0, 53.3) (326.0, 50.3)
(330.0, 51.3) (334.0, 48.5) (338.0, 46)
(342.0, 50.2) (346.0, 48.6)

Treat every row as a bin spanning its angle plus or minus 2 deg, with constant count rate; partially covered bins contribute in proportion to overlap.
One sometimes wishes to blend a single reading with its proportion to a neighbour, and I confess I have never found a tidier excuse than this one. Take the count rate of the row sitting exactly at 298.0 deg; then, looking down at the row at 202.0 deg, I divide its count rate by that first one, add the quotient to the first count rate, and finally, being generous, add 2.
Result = 51.6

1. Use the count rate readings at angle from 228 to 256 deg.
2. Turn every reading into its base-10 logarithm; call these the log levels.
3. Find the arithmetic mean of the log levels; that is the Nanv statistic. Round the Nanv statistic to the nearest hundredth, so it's 1.67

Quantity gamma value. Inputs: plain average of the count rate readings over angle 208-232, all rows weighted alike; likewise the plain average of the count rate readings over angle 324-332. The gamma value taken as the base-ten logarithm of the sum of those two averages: 1.99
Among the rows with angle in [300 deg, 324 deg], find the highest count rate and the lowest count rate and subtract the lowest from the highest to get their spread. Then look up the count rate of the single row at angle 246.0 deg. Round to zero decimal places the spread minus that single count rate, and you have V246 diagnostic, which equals -37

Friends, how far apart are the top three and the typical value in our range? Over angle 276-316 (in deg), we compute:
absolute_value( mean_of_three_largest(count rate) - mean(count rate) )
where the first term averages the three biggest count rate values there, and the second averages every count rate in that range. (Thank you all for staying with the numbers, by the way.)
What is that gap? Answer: 1.6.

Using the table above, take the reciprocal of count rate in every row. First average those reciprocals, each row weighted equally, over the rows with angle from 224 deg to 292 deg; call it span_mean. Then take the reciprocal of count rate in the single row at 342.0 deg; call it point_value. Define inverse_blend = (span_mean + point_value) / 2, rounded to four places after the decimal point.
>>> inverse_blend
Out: 0.0205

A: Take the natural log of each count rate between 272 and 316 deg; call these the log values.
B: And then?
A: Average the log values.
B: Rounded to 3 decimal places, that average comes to 3.851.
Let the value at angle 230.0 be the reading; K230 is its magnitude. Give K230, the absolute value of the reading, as 47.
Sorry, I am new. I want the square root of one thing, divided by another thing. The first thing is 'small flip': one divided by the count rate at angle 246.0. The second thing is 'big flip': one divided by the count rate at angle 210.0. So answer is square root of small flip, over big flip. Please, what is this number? 6.3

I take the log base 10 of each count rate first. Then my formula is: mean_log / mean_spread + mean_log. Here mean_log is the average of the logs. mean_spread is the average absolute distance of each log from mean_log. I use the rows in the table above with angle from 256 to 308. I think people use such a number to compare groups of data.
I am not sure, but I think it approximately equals 295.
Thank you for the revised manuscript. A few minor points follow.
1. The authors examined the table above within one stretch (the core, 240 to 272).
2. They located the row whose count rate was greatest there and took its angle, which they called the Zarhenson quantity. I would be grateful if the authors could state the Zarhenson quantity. 242.0 deg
